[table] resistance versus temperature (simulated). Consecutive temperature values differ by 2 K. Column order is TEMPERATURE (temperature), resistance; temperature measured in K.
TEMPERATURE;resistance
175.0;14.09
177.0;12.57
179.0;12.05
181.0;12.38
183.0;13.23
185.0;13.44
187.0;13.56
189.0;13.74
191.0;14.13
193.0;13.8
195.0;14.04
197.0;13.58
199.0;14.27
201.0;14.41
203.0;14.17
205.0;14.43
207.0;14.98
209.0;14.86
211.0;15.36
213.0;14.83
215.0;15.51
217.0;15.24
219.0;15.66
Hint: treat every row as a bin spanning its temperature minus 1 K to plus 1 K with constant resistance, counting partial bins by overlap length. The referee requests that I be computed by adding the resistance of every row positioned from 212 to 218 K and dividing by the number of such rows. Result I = 15.2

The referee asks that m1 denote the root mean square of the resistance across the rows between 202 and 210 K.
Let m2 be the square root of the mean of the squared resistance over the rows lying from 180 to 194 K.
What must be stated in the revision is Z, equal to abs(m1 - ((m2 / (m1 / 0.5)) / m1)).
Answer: 14.6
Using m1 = 14.6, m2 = 13.5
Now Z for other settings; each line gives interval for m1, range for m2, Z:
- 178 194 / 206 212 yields 13.3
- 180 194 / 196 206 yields 13.4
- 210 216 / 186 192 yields 15.2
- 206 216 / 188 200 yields 15.1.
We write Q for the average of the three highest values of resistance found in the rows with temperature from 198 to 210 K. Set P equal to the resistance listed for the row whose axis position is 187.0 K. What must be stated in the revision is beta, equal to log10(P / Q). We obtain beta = -0.04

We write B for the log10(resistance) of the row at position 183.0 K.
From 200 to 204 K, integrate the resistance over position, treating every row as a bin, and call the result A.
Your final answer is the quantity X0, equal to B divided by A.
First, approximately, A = 57.2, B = 1.12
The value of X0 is 0.0196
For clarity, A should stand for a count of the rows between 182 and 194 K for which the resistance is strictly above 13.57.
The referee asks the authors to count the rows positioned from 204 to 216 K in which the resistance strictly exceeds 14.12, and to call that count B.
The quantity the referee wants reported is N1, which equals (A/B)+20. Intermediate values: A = 3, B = 6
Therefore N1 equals 20.5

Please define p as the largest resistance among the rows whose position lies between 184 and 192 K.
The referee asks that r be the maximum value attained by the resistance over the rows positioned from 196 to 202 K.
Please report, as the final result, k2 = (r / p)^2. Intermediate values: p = 14.13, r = 14.41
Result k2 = 1.04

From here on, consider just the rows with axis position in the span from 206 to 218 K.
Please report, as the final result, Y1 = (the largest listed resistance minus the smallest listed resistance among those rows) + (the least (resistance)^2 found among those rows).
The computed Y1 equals 221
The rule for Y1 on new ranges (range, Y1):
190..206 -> 185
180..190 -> 155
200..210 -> 202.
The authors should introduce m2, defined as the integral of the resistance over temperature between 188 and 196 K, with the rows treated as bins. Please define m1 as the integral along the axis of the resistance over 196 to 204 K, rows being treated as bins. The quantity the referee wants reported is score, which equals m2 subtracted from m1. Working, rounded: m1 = 113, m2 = 111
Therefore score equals 1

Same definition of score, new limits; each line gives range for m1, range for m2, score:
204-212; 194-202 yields 7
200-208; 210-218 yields -6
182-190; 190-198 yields -3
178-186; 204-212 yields -17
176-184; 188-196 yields -11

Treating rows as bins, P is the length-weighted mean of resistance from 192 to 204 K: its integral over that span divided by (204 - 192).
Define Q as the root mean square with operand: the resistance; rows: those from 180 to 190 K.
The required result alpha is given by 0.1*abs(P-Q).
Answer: 0.077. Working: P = 14.0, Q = 13.3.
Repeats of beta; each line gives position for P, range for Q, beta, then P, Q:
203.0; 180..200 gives 0.00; 14.17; 14.1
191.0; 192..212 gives -0.03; 14.13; 15.1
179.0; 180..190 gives -0.05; 12.05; 13.6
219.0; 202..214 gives 0.02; 15.66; 15.1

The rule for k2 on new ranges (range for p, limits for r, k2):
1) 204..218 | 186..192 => 0.83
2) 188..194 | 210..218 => 1.20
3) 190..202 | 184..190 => 0.91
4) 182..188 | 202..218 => 1.31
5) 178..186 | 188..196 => 1.11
